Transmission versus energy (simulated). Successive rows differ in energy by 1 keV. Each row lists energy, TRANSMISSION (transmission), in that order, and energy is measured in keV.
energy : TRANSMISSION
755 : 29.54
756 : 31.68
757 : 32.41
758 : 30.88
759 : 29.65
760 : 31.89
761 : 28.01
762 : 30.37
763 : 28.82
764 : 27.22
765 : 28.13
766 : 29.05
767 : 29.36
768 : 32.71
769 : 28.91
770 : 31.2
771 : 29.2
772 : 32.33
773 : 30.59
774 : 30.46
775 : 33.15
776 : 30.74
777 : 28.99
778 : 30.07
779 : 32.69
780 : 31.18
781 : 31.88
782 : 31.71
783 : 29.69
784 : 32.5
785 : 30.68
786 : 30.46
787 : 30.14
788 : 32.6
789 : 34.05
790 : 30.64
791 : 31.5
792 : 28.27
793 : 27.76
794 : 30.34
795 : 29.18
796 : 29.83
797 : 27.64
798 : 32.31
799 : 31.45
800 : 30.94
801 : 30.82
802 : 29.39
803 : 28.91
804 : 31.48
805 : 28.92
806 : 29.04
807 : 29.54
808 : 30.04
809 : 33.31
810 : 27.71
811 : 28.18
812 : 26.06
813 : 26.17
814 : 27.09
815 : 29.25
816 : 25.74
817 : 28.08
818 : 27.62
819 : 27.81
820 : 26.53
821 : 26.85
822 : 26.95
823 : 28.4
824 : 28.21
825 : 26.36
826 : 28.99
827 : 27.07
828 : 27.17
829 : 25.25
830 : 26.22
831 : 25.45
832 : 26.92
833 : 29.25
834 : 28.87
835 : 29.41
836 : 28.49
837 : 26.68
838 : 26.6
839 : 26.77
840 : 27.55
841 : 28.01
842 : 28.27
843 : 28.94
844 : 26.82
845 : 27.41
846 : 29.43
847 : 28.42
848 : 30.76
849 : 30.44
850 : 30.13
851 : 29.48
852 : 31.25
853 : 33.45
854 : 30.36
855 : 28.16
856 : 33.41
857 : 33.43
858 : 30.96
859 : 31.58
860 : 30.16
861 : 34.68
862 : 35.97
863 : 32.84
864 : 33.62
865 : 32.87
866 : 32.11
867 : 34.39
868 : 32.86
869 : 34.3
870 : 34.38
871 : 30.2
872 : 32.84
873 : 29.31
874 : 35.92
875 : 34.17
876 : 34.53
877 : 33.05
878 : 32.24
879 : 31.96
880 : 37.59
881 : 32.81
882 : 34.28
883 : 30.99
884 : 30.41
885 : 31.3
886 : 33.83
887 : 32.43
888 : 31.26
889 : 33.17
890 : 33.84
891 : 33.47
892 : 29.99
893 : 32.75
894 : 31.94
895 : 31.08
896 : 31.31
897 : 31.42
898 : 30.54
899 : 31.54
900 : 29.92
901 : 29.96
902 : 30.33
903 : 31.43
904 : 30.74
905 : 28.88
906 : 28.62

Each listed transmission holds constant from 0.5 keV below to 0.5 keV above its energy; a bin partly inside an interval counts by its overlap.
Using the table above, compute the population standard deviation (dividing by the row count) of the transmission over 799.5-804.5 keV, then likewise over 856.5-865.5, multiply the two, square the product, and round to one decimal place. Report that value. 2.8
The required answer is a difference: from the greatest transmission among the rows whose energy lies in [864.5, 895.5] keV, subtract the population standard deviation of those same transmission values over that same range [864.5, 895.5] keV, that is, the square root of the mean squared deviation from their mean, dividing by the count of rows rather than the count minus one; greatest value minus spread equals 35.8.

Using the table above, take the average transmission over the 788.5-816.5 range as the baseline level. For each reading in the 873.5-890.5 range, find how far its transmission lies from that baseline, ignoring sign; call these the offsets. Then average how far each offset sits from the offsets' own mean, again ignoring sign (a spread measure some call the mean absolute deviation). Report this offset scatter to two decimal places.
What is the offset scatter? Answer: 1.41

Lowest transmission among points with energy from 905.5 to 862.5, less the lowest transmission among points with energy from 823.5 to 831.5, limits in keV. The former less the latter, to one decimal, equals 3.6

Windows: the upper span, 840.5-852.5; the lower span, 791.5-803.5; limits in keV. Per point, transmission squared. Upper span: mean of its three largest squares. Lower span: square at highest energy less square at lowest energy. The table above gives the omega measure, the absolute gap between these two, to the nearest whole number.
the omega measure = 913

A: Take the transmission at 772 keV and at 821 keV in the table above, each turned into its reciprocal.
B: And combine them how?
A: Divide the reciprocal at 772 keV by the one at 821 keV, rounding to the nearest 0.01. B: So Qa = 0.83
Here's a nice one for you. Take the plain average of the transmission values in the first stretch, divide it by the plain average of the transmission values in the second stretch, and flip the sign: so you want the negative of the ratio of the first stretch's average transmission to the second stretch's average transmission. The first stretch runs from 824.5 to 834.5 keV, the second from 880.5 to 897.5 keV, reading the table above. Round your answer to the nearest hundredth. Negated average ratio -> -0.85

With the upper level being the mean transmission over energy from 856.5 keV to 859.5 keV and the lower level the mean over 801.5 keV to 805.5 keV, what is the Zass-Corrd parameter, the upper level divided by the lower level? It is 1.08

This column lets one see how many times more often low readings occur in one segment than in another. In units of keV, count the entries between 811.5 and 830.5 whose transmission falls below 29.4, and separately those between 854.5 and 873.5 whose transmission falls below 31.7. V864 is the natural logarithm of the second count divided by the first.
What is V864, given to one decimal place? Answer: -1.2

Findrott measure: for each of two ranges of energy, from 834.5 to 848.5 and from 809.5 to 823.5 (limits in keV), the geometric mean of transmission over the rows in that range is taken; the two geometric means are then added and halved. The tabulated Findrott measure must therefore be 27.69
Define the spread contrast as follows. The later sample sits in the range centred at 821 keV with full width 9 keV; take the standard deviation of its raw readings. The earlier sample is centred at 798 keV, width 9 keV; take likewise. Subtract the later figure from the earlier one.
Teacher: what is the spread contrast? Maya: 0.6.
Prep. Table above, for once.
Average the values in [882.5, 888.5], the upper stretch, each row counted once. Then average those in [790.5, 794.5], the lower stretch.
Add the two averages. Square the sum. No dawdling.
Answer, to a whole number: 3742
